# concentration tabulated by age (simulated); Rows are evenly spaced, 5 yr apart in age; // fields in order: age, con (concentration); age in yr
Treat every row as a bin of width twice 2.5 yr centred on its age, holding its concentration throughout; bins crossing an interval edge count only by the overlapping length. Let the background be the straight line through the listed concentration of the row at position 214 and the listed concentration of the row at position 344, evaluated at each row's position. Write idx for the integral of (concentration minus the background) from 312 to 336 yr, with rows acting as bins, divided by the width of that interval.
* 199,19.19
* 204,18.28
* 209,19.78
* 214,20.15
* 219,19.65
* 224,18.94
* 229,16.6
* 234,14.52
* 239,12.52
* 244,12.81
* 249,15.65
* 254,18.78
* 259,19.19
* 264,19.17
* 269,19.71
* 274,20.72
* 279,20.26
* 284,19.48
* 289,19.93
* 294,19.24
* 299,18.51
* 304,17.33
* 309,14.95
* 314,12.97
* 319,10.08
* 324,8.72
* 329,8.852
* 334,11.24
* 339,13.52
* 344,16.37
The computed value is -7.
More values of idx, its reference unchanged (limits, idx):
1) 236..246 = -7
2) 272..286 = 2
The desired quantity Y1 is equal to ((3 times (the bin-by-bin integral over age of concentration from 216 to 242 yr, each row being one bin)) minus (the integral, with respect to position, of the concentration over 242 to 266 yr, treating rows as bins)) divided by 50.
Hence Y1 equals 17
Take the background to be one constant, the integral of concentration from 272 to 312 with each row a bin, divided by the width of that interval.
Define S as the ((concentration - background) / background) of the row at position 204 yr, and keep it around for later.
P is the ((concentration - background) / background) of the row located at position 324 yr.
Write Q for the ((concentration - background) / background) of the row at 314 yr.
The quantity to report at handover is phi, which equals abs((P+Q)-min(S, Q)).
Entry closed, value 0.53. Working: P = -0.53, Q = -0.31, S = -0.02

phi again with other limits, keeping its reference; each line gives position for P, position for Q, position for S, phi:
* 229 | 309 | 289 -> 0.11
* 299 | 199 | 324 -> 0.55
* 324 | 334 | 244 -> 0.53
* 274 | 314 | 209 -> 0.11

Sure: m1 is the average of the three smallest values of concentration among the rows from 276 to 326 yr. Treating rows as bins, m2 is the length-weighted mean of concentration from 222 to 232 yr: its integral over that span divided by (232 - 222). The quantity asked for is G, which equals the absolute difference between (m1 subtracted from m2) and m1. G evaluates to 4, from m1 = 10.6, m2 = 17.5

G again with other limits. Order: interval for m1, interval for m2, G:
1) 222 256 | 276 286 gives 7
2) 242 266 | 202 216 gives 12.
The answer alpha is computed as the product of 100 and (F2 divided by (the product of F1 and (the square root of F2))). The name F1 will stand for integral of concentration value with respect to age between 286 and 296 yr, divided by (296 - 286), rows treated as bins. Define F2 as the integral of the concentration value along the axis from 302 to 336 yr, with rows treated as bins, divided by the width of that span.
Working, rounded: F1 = 19.6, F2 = 12.0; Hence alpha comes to 18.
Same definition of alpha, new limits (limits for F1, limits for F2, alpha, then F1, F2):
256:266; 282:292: 23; 19.2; 19.7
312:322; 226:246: 33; 11.3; 14.3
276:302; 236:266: 21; 19.5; 16.3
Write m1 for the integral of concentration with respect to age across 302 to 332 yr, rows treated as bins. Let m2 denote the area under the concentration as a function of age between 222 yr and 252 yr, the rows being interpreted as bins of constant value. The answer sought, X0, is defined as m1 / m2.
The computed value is 0.79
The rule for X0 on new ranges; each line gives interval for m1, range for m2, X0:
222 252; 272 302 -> 0.77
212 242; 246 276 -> 0.90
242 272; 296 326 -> 1.27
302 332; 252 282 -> 0.61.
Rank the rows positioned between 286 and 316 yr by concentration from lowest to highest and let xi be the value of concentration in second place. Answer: 14.95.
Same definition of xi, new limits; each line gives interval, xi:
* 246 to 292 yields 18.78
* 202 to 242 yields 14.52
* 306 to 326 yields 10.08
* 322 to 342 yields 8.852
